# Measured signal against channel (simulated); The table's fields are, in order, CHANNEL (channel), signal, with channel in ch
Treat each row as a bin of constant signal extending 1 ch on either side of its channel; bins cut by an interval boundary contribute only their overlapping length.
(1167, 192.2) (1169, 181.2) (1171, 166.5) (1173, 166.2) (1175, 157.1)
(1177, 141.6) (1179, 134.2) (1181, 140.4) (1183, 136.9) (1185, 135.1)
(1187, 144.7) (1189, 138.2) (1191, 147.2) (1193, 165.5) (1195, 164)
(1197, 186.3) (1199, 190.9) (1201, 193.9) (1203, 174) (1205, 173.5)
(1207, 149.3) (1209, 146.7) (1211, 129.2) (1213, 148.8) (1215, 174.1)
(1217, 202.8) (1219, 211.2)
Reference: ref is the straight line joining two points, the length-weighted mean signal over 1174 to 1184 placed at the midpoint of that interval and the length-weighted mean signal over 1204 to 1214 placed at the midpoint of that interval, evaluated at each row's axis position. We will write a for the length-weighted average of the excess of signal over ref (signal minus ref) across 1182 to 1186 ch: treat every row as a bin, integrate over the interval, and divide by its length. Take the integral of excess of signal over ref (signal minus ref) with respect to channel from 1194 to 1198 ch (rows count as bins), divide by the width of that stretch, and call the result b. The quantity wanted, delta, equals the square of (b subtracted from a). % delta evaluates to 1308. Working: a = -7.3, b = 29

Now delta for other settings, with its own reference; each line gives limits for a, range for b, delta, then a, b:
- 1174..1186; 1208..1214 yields 49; -1.4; -8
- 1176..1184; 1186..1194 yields 66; -4.0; 4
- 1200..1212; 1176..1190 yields 277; 12.3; -4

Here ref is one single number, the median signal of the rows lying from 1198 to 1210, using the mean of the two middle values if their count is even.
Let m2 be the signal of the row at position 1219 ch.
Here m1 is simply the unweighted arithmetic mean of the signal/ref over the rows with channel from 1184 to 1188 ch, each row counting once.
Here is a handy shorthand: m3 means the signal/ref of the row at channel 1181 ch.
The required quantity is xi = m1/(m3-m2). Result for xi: -0.0038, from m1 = 0.81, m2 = 211.2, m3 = 0.81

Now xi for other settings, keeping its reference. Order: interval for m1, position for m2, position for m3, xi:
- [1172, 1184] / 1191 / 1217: -0.0058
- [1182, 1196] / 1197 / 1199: -0.0046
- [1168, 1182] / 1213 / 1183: -0.0060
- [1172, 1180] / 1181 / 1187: -0.0062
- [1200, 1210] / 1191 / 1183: -0.0066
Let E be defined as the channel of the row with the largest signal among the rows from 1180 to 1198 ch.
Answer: 1197 ch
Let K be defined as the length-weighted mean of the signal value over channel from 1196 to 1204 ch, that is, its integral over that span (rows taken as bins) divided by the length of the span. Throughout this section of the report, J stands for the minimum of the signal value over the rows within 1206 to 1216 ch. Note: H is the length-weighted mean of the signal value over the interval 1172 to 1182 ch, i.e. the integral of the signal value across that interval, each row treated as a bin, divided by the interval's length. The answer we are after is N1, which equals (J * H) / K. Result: 103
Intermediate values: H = 148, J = 129.2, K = 186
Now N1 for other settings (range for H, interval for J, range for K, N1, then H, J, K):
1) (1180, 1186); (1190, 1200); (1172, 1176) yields 125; 137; 147.2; 162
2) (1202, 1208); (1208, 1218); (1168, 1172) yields 123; 166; 129.2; 174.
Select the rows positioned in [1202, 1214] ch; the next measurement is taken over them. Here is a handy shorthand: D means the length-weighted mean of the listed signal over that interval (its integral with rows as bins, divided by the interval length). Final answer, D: 154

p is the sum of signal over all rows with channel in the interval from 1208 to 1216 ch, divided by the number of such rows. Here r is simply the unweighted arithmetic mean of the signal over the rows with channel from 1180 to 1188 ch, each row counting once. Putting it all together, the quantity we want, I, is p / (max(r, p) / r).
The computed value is 139.3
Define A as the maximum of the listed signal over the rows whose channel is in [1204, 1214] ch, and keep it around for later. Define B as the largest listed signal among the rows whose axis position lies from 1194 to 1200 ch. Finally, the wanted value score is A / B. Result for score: 0.91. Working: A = 173.5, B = 190.9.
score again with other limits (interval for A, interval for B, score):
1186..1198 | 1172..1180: 1.12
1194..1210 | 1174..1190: 1.23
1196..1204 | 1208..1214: 1.30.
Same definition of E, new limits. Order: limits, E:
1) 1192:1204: 1201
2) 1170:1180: 1171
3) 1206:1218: 1217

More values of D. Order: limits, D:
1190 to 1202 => 175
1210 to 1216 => 151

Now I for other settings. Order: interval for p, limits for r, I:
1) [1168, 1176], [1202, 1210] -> 160.9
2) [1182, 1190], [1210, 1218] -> 138.7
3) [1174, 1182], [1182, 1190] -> 138.7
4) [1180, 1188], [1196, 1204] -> 139.3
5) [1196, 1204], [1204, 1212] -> 149.7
